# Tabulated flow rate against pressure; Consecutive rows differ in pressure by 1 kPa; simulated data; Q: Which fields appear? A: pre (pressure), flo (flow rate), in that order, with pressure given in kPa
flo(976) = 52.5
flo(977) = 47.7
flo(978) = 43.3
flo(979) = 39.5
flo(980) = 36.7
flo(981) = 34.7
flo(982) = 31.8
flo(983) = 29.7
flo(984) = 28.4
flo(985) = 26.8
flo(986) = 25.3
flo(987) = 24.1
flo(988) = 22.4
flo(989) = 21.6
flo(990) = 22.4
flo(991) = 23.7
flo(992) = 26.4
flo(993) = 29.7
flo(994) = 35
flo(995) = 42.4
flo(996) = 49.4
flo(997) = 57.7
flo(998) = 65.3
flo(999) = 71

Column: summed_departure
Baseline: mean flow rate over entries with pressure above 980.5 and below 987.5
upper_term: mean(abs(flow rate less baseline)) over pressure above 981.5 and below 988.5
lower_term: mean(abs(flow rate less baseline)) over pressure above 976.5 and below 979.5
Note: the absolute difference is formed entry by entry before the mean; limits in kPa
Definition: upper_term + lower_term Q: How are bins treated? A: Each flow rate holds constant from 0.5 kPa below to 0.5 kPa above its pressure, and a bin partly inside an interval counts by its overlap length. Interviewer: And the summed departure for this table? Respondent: 18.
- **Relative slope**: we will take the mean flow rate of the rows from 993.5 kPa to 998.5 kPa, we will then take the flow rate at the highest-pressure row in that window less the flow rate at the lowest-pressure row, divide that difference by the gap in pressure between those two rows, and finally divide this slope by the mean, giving 0.15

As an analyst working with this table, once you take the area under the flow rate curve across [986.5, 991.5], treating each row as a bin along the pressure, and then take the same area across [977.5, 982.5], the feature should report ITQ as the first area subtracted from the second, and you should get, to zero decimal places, 72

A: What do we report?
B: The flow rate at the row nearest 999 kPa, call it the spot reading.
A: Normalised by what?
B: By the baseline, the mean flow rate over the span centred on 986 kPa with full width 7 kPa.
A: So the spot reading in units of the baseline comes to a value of 2.8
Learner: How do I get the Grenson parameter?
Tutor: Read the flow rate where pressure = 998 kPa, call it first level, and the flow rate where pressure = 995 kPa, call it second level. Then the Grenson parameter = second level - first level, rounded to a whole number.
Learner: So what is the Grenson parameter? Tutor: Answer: -23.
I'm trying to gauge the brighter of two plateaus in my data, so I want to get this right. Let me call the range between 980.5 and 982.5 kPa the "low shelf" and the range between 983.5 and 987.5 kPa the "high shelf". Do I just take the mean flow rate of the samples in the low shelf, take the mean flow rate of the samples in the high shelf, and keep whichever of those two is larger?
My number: 33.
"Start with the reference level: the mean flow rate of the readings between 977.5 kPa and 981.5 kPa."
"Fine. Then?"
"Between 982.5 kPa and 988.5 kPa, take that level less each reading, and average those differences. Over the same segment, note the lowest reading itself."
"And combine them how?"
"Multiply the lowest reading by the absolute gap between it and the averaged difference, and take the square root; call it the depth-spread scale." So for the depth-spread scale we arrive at 15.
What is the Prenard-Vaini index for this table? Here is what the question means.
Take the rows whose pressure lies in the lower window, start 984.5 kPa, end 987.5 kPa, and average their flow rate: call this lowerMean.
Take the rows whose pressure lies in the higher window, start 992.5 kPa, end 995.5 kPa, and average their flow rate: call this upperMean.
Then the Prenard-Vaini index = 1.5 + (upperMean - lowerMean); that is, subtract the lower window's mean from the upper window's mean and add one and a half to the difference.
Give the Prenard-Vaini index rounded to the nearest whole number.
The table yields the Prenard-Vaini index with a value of 12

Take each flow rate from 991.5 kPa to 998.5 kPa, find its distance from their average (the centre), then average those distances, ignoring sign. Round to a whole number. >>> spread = 12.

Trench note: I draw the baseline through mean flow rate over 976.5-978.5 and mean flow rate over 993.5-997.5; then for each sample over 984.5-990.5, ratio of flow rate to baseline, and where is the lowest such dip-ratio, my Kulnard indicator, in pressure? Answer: 989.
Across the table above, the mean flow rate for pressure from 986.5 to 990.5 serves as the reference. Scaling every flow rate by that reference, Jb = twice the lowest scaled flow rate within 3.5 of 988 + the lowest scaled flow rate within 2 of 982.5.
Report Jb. 3.16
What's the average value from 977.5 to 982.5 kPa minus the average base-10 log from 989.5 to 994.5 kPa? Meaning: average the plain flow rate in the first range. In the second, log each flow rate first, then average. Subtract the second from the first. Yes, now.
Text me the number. 35.8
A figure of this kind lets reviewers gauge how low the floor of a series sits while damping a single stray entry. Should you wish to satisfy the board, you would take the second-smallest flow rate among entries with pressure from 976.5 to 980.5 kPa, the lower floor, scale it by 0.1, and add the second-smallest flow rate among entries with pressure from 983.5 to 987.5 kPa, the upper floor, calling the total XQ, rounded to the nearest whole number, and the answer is 29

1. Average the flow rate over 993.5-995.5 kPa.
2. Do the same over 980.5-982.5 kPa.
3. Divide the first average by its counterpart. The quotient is 1.2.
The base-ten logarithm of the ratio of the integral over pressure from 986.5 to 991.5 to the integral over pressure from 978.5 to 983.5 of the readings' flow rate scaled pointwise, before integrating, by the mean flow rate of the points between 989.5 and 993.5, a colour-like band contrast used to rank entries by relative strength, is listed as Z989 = -0.18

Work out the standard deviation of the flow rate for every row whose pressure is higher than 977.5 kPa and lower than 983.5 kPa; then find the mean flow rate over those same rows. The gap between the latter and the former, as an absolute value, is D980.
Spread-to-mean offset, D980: 31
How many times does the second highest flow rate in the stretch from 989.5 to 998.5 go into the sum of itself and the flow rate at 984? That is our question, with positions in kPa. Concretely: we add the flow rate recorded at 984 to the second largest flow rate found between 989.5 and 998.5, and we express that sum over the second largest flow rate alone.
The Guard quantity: 1.49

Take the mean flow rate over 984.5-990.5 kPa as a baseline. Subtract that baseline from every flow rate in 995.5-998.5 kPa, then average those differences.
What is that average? 34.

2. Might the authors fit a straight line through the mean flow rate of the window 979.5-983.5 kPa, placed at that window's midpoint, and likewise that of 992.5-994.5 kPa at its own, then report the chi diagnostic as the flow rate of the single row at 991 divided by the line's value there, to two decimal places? 0.73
